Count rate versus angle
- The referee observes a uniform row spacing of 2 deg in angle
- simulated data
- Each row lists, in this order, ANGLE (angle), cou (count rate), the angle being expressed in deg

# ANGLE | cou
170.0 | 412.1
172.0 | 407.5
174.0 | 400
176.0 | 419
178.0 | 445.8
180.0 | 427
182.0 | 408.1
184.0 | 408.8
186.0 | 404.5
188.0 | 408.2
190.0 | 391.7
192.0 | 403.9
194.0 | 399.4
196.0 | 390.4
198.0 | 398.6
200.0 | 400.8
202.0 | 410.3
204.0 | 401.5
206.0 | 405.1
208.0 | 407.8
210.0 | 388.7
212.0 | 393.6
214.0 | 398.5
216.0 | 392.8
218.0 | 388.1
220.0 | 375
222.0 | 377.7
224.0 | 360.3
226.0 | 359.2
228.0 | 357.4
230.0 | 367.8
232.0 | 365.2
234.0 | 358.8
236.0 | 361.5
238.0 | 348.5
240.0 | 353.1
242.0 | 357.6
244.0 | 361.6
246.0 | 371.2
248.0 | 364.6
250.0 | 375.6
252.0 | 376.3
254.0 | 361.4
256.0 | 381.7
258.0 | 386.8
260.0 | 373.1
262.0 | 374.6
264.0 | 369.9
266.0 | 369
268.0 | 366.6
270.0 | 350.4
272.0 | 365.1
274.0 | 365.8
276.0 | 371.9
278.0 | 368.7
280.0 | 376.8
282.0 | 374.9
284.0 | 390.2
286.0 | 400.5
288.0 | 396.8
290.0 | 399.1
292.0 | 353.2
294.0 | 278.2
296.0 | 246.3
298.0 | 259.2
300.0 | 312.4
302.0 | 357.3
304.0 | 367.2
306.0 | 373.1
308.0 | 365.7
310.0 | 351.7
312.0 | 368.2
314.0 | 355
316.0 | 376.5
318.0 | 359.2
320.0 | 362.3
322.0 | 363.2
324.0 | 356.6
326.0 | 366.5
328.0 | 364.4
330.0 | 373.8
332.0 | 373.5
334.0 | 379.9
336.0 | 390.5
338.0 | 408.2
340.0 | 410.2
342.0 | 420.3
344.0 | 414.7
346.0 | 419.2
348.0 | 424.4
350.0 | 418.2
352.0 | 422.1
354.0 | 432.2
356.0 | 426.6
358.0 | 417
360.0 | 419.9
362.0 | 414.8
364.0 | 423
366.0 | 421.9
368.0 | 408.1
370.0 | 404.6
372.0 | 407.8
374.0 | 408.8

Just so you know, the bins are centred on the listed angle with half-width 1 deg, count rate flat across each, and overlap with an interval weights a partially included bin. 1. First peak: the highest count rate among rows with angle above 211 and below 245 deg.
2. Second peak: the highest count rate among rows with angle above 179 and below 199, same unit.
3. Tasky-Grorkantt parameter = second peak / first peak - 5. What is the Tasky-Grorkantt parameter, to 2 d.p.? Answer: -3.93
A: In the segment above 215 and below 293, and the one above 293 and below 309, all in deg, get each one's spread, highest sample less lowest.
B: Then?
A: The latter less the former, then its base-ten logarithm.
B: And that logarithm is 1.87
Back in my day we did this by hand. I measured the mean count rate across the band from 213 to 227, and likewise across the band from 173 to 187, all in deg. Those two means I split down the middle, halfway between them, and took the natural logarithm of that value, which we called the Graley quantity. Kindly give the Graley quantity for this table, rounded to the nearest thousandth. 5.985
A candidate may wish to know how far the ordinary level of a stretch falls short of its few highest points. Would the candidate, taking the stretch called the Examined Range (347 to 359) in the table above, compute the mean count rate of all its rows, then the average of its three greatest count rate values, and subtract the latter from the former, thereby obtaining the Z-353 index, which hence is -4.3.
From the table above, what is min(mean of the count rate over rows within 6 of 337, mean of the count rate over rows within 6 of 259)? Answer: 375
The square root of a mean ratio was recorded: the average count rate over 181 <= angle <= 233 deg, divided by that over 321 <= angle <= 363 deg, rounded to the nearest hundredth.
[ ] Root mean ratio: 0.99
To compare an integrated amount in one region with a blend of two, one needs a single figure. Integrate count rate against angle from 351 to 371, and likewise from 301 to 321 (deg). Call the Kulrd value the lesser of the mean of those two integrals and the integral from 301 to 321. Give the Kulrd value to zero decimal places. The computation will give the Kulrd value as 7272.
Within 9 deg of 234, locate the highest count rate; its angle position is 230.0 deg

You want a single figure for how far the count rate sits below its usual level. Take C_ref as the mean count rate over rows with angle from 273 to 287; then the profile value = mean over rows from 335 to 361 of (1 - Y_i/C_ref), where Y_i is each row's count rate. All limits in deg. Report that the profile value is -0.10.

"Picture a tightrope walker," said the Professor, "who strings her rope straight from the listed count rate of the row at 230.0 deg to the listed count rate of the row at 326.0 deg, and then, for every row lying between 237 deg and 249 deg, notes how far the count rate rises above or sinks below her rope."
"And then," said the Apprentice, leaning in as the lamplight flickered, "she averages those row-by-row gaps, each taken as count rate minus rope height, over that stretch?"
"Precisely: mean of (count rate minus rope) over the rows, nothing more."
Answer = -8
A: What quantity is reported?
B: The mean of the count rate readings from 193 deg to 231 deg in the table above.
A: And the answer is 388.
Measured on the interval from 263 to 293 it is 375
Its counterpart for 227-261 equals 366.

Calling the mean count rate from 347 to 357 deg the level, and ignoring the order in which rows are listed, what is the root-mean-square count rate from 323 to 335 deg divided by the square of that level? 0.0020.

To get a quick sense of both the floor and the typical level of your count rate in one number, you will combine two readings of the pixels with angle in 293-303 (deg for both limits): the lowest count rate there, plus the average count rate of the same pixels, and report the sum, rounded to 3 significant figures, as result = 537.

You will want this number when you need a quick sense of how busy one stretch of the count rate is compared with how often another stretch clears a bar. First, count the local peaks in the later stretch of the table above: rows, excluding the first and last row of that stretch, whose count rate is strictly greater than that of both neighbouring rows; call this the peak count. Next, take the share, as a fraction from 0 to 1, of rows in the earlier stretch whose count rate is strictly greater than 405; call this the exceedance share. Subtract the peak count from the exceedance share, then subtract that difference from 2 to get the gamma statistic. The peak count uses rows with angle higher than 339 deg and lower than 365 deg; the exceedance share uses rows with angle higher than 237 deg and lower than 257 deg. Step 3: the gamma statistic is 6.0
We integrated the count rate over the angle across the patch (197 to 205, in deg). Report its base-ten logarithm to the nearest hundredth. 3.51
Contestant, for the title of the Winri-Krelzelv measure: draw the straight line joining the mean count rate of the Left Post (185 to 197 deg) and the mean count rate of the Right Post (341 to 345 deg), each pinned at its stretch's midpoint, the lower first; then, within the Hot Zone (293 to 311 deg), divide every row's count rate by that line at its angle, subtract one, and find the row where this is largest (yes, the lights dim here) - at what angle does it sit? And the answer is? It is 306.0 deg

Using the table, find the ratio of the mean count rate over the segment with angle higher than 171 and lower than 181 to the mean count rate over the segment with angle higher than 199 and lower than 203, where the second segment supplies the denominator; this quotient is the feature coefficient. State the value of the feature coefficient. 1.04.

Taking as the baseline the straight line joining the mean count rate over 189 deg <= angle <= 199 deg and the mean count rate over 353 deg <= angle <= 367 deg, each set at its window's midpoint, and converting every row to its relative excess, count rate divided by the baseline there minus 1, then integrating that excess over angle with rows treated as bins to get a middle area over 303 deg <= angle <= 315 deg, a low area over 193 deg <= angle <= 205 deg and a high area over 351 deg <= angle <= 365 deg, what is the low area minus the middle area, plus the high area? 1.6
